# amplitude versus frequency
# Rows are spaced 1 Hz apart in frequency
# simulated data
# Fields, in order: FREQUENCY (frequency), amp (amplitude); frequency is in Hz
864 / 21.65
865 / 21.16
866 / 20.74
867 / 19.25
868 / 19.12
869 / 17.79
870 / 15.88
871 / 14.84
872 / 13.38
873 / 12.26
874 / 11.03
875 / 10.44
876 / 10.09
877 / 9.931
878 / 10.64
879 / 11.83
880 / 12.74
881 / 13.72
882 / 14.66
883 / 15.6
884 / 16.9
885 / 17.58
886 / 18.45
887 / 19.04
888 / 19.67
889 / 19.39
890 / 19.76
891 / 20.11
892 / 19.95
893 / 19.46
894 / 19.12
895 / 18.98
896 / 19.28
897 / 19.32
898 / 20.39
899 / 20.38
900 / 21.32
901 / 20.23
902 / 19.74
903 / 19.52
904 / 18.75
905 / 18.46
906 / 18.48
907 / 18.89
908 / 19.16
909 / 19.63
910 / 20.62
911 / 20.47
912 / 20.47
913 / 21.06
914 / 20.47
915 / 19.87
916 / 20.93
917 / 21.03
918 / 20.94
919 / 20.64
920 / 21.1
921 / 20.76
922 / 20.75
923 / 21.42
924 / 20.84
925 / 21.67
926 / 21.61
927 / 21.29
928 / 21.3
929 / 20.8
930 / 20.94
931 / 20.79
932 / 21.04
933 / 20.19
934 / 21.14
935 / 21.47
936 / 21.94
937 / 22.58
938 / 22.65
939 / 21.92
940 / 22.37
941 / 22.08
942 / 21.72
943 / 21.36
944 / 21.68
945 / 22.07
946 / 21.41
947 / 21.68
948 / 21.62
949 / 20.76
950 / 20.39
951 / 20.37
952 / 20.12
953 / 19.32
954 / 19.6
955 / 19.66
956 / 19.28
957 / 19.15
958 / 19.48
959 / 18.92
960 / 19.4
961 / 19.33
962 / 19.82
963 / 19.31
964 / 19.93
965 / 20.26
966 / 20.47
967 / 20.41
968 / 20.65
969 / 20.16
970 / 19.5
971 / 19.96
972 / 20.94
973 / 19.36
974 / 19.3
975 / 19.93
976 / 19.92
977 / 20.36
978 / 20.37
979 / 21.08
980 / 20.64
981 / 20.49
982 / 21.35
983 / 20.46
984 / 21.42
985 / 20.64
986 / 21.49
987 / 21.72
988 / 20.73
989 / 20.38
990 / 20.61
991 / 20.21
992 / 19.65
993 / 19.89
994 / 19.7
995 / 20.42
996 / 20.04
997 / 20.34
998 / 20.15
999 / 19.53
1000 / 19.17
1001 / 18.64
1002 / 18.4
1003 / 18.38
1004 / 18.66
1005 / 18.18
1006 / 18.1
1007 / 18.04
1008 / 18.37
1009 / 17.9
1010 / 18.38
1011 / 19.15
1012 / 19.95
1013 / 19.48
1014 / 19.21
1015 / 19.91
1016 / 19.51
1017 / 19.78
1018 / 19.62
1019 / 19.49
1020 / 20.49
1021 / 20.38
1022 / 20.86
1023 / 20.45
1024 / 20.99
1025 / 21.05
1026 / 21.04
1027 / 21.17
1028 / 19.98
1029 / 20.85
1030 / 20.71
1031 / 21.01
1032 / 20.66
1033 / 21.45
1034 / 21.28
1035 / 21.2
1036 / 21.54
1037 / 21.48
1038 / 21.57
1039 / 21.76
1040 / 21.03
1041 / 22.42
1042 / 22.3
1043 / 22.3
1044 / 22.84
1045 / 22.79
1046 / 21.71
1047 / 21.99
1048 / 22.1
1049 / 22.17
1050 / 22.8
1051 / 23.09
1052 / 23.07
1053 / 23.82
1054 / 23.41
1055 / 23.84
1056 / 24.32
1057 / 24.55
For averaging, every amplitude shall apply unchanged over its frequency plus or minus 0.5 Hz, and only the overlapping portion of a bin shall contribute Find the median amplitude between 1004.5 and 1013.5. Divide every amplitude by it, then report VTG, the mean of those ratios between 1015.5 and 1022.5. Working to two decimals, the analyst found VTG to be 1.09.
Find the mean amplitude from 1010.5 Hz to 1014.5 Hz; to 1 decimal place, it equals 19.4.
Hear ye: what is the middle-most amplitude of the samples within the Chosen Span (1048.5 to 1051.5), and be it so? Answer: 22.8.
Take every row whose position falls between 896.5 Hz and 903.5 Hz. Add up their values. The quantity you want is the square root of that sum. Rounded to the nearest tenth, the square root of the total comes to 11.9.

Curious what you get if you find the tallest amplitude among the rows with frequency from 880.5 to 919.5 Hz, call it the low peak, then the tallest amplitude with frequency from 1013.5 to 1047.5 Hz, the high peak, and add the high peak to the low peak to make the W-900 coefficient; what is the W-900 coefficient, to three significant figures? 44.2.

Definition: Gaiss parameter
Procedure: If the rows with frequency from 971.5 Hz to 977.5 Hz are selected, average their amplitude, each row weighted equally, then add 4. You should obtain 24.0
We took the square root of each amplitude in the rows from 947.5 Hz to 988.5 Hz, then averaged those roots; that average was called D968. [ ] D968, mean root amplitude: 4.5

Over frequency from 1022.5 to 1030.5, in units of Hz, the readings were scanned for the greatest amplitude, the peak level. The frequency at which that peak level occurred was 1027 Hz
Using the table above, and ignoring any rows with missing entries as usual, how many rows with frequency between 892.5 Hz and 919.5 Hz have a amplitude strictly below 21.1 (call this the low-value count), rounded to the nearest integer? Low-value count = 26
